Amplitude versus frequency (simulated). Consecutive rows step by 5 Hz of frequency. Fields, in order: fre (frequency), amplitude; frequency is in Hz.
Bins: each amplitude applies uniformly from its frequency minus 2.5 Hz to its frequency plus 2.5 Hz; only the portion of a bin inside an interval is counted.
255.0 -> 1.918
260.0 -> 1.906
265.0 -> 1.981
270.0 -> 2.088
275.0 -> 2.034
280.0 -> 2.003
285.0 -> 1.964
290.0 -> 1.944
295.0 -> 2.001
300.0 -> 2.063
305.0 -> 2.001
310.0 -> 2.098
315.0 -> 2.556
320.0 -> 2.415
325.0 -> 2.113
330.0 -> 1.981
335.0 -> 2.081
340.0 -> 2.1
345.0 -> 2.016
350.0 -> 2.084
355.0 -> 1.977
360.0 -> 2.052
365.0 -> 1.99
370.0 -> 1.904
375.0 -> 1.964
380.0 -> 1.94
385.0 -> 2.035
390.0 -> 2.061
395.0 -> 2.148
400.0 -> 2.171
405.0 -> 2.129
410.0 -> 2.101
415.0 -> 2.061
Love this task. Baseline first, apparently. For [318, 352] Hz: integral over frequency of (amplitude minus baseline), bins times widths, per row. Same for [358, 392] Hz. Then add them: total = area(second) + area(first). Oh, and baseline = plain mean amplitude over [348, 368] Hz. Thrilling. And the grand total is 1.9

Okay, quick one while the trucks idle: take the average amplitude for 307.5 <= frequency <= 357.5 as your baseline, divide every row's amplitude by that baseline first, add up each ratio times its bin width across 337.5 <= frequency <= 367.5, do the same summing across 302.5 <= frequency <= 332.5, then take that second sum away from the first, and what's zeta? -2.2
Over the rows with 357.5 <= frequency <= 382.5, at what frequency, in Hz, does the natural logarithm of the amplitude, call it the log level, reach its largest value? 360.0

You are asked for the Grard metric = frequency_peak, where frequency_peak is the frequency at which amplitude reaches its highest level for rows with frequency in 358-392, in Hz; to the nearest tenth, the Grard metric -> 390.0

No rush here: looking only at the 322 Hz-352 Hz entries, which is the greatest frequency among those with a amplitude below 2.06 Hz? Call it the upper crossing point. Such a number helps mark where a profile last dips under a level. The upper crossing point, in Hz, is 345.0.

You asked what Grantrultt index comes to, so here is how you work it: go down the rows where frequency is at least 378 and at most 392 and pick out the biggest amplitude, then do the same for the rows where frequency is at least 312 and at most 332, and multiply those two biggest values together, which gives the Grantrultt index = 5.3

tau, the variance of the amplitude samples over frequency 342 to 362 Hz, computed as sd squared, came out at 0.002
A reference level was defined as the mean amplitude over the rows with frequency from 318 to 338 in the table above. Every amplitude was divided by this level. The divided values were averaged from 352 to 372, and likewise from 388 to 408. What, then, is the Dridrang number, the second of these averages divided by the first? 1.07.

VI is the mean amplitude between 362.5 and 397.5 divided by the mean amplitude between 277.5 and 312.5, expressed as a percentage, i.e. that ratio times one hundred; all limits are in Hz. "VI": 100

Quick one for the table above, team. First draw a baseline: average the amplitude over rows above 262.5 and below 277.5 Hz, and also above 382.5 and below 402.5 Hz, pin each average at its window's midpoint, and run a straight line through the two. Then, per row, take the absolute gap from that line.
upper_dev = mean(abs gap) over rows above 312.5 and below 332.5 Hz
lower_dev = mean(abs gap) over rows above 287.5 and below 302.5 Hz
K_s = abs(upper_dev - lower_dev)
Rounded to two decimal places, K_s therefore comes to 0.19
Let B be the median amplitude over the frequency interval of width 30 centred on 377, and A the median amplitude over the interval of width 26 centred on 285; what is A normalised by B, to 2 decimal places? 1.01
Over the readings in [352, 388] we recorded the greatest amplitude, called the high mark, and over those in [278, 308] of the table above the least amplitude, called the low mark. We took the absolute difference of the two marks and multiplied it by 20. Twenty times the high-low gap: 2.2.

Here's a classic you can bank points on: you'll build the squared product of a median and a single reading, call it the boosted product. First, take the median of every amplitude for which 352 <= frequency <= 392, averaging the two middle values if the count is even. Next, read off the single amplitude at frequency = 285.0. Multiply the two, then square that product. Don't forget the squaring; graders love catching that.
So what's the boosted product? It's 15.2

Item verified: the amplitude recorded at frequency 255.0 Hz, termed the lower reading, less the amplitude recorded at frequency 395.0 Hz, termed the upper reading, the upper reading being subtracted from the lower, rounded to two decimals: -0.23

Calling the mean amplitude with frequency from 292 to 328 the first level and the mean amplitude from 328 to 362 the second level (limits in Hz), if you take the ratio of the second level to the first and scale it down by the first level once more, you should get 0.43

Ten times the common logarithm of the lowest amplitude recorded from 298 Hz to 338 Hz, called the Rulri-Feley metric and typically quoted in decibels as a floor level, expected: 2.97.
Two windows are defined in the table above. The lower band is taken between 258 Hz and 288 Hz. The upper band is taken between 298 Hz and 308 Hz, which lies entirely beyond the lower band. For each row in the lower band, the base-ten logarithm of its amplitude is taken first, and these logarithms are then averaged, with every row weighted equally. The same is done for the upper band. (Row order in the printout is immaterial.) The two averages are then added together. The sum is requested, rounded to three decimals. 0.608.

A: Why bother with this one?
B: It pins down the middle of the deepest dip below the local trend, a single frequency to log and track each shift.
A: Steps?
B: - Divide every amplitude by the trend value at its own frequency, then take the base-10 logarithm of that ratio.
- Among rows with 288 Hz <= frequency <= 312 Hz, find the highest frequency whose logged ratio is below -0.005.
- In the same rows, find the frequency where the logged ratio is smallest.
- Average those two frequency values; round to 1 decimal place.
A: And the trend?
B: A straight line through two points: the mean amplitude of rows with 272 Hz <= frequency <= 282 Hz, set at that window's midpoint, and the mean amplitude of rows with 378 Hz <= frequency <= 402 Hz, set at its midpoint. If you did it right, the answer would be 297.5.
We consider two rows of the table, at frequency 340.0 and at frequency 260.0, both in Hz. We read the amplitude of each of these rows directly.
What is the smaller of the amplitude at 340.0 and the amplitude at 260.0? 1.91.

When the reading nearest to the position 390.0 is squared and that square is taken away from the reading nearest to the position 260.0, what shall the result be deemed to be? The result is -2.3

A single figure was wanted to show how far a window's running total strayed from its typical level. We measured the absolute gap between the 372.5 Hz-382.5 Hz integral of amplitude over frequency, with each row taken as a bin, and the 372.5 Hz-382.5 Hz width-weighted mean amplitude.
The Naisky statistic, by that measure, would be 18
